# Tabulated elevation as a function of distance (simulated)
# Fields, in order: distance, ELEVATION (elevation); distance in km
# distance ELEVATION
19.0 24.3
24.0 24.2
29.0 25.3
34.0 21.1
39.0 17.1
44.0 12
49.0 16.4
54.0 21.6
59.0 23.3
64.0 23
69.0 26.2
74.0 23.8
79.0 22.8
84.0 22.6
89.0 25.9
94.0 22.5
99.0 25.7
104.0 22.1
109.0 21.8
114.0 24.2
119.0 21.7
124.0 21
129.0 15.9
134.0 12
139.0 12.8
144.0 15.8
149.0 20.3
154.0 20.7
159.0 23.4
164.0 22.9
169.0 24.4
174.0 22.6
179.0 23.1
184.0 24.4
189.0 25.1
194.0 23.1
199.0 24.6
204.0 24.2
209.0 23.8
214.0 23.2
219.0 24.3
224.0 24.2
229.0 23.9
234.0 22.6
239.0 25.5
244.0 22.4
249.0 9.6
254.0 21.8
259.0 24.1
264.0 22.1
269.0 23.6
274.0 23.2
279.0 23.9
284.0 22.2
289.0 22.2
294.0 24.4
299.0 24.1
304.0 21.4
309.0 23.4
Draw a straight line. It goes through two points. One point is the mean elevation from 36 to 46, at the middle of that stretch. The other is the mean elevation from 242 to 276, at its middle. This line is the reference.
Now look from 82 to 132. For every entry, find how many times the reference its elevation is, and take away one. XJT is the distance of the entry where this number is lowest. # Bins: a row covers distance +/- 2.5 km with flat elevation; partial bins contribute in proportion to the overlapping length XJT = 129.0 km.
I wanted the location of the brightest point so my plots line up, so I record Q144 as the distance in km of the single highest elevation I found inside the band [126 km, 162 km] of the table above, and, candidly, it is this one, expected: 159.0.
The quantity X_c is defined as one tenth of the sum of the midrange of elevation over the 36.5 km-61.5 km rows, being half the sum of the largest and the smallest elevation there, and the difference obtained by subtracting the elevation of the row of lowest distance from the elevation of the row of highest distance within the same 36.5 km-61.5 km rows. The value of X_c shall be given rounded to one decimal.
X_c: 2.4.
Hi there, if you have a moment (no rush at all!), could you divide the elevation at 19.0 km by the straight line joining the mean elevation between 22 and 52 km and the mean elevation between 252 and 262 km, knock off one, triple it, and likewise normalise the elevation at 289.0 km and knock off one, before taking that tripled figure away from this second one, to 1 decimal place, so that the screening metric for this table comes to -0.9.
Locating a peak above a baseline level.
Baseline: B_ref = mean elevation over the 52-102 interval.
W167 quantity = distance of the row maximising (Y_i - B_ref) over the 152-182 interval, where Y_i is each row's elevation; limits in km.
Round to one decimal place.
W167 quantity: 169.0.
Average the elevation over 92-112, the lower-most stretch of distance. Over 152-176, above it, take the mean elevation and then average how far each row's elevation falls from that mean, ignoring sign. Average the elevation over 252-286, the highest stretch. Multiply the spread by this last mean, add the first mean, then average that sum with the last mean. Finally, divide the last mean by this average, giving 0.68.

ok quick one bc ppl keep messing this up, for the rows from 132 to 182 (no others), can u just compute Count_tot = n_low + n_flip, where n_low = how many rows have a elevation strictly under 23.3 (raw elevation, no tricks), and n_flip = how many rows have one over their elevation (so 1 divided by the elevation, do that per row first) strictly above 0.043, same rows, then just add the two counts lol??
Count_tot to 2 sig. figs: 16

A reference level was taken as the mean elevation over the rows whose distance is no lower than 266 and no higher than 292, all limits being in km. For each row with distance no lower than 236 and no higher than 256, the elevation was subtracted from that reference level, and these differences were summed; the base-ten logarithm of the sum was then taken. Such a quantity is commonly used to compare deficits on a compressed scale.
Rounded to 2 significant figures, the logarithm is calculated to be 1.1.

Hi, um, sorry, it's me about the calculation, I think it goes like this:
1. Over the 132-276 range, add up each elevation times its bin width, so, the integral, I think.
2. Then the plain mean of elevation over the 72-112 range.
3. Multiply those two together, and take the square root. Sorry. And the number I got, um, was 272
